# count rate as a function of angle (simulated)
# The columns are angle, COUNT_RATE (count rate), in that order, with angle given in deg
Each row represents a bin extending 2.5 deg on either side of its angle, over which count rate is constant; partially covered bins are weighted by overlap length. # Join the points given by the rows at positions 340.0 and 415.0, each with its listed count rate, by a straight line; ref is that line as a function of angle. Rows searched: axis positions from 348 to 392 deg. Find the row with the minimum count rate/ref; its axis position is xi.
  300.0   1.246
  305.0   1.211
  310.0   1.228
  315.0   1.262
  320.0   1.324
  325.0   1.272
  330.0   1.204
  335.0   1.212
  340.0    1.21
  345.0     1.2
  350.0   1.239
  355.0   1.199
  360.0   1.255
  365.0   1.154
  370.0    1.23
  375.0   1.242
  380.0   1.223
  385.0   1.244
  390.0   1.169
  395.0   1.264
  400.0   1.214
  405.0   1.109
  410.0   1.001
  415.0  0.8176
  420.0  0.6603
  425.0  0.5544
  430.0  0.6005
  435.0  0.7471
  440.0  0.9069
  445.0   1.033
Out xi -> 355.0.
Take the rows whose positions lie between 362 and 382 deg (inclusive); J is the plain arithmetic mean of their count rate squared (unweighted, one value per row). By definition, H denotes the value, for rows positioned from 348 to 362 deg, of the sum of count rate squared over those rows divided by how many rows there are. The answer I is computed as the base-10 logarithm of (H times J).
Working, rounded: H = 1.52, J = 1.47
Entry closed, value 0.348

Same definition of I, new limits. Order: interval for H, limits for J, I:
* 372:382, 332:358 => 0.349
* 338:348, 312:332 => 0.367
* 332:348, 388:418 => 0.251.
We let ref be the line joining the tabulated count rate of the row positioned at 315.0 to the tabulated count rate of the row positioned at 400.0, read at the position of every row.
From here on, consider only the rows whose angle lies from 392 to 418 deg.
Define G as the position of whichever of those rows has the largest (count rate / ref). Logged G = 395.0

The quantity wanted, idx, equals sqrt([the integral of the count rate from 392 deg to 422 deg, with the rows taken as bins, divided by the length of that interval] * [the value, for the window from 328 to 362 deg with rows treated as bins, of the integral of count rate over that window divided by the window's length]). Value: 1.11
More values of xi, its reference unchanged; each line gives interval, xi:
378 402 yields 380.0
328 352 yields 330.0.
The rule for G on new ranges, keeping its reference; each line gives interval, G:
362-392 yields 385.0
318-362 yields 320.0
